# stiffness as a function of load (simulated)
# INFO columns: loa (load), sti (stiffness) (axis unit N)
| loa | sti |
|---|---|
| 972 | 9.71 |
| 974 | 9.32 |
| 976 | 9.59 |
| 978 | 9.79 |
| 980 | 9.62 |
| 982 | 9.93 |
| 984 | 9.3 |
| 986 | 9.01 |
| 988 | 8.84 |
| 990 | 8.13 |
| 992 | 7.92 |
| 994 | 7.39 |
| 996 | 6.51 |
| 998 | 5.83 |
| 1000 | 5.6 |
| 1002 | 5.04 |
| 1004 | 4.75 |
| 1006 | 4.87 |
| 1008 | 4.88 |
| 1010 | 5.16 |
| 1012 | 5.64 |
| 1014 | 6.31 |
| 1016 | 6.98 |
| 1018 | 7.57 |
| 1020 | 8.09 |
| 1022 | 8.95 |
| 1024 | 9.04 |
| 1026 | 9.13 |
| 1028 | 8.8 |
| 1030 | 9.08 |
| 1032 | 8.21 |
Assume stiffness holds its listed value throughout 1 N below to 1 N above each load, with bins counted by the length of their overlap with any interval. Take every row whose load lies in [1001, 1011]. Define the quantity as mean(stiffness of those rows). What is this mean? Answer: 4.9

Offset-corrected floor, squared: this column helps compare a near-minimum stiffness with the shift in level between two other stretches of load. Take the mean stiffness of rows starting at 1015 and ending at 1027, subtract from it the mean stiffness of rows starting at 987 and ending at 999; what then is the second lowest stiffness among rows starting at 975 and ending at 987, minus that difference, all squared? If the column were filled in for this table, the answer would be 71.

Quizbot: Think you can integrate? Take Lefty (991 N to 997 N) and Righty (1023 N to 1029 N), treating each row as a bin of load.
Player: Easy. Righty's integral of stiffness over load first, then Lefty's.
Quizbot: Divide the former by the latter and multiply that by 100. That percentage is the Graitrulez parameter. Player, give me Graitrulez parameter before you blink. 124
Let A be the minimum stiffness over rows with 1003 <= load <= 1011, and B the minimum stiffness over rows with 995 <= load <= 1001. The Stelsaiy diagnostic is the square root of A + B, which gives 3.22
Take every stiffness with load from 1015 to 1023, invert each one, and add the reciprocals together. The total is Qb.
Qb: 0.51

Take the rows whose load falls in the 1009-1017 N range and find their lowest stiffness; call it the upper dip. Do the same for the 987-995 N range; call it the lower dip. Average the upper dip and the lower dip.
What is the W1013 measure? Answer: 6.3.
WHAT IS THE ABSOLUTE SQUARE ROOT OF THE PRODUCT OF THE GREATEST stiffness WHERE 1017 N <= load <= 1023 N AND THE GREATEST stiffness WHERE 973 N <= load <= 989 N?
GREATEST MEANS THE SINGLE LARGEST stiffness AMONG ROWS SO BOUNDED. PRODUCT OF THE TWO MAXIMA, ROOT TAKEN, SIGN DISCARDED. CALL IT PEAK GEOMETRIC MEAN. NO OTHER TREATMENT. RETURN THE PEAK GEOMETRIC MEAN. 9.4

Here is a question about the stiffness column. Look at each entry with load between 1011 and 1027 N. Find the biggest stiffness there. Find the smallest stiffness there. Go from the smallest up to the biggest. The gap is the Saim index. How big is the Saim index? 3.5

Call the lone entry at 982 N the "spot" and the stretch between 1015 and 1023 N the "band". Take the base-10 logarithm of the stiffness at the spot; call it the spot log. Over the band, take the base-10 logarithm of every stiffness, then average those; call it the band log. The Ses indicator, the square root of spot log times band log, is 0.94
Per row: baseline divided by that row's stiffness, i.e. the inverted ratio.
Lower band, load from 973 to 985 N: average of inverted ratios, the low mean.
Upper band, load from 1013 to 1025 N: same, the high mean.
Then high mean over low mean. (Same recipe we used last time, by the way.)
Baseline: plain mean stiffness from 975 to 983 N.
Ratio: 1.2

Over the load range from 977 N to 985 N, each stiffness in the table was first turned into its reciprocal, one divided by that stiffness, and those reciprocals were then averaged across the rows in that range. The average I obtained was 0.104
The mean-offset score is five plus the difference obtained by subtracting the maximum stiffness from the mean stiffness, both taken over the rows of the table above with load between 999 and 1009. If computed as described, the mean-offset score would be 4.43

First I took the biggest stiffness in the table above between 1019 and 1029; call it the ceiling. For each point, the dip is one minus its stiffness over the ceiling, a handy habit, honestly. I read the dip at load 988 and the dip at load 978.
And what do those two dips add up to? -0.04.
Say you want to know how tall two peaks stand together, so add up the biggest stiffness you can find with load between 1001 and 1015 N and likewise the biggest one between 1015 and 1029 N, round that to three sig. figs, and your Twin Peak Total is 15.4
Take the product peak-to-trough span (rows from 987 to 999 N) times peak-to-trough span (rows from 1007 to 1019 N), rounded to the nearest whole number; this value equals 8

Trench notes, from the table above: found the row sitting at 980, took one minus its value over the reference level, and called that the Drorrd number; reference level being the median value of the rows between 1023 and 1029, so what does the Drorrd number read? -0.06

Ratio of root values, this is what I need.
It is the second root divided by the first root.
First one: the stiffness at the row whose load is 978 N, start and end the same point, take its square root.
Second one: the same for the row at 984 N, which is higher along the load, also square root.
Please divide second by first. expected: 0.97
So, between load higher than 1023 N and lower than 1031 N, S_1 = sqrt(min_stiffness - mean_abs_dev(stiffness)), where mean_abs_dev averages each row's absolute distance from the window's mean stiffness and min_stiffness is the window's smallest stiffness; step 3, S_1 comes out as 2.9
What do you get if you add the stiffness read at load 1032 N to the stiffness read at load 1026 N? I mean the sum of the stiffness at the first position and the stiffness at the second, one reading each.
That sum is 17.3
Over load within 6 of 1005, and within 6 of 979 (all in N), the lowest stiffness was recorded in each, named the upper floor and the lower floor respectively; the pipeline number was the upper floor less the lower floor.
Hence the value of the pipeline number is -5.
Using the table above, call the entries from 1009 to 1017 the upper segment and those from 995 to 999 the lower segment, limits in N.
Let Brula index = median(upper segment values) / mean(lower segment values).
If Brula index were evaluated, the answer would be 0.97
